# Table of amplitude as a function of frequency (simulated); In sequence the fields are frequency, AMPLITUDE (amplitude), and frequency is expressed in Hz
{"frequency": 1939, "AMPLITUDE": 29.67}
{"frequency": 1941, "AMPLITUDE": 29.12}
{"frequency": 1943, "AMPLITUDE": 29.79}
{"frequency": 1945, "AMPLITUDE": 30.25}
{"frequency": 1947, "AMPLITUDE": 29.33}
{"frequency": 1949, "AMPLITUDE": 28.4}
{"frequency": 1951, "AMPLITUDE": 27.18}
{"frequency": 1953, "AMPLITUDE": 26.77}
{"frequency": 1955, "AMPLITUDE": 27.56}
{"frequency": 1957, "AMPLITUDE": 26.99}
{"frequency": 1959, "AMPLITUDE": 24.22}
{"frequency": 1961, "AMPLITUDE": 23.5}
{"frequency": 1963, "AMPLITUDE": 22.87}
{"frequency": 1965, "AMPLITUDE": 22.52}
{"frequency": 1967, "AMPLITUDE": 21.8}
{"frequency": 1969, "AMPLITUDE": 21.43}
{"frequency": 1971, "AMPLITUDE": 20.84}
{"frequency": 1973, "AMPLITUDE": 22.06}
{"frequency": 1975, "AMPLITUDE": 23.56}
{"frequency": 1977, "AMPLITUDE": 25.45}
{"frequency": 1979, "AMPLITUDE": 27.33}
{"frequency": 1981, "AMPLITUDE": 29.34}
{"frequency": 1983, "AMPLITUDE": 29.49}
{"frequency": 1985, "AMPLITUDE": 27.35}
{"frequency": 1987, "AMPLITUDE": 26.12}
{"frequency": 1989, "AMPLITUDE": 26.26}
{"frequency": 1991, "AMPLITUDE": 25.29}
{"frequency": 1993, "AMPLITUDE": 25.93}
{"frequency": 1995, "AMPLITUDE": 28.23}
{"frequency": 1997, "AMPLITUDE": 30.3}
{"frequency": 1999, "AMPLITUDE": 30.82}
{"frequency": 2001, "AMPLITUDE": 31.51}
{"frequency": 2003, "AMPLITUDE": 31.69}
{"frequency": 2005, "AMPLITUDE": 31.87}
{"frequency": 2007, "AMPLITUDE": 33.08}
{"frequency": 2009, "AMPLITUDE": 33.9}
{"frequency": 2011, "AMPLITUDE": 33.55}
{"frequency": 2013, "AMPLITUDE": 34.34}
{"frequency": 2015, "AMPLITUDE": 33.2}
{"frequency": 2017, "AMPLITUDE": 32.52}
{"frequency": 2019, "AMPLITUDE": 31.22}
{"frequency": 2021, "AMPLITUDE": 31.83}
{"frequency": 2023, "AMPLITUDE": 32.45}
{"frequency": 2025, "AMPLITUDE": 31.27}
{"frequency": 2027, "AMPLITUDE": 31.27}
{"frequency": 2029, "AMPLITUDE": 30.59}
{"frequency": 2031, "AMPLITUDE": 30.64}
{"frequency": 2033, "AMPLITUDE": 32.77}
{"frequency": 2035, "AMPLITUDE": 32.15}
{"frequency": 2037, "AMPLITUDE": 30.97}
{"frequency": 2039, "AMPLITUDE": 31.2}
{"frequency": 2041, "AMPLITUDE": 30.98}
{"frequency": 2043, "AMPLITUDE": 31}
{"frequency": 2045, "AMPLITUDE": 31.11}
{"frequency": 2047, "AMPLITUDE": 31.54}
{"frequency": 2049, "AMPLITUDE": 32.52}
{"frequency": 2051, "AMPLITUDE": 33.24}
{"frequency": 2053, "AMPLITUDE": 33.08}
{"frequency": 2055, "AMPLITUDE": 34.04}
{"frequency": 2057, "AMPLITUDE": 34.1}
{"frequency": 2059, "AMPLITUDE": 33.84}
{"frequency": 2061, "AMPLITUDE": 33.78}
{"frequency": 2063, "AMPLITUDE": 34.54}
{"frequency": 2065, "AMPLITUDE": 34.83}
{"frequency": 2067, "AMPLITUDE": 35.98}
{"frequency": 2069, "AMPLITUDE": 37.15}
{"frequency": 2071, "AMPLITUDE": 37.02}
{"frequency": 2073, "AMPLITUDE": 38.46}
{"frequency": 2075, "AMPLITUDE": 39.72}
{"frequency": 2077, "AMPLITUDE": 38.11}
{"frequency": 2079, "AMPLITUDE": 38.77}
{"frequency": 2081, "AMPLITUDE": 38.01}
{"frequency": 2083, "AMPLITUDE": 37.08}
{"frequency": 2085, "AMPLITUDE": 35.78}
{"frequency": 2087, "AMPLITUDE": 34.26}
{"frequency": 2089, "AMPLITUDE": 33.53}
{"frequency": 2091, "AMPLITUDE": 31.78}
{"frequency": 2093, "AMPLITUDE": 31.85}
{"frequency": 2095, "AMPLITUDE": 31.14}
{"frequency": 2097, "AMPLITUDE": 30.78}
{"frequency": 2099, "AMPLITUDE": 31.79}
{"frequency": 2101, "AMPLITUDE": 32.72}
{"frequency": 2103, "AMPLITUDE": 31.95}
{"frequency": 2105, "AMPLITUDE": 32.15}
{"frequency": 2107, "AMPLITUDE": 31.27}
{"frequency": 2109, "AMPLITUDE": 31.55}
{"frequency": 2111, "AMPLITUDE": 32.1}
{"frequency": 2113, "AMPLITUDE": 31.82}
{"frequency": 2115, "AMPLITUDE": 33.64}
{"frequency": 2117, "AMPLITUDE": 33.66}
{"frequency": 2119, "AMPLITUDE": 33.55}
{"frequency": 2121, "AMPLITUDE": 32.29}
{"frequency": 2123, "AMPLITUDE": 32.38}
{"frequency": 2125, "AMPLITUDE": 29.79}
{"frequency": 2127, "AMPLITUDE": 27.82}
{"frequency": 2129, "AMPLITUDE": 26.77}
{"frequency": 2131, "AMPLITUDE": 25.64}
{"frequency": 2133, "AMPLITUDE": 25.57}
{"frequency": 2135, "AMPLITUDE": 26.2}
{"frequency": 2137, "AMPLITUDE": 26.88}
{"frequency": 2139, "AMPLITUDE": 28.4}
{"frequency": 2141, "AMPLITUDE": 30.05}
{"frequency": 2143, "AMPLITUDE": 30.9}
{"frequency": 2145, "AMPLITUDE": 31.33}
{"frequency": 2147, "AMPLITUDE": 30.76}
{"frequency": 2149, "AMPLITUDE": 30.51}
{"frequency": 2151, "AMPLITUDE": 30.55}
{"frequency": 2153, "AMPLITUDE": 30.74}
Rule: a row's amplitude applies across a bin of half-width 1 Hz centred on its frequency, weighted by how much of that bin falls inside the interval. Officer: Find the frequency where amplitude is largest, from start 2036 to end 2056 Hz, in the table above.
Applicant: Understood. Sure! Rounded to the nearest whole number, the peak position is 2055 Hz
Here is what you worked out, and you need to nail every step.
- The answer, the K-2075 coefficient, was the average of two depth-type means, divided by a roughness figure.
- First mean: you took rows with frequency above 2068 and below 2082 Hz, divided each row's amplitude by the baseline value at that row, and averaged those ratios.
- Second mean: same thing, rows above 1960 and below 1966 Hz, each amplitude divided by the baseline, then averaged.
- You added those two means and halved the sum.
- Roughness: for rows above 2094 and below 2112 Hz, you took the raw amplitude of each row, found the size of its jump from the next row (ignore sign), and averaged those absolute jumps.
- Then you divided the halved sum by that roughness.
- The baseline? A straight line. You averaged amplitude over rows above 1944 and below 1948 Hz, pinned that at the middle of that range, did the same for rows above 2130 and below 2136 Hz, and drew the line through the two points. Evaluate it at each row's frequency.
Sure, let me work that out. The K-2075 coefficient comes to 1.8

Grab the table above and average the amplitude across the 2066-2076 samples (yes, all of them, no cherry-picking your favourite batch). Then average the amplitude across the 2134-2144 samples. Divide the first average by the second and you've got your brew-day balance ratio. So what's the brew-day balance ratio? 1.32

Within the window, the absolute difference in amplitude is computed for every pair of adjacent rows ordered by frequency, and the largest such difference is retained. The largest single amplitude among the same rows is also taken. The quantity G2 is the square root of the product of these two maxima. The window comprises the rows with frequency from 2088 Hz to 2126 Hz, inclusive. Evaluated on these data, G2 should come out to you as 9.34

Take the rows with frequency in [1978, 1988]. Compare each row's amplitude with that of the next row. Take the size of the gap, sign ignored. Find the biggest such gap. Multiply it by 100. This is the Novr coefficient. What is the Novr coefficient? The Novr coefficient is 214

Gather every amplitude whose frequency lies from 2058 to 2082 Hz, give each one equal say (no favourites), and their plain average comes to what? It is 36.7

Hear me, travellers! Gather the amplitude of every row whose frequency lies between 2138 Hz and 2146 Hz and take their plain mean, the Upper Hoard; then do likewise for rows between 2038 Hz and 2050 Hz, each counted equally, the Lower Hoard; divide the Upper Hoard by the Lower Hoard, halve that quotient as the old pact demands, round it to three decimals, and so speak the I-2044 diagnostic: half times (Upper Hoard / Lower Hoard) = 0.481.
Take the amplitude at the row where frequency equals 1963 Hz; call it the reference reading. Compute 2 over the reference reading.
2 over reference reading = 0.0875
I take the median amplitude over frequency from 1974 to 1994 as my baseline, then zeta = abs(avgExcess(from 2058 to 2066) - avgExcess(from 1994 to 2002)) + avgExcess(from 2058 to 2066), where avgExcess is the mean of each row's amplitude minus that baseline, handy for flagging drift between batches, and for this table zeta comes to 12.1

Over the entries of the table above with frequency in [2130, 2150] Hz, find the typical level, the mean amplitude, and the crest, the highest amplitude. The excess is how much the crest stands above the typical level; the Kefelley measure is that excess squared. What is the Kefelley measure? 7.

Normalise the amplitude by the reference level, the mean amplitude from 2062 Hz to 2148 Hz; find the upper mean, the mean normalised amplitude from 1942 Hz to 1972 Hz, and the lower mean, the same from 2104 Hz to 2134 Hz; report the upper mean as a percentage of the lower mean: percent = 83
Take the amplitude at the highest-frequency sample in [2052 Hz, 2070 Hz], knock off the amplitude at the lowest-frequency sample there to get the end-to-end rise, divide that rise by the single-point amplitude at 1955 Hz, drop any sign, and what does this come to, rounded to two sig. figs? 0.15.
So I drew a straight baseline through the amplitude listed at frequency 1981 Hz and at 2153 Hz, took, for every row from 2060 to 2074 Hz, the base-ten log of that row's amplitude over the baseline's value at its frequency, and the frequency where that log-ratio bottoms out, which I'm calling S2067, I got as 2061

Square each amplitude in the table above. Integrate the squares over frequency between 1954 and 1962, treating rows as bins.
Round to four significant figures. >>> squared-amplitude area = 5254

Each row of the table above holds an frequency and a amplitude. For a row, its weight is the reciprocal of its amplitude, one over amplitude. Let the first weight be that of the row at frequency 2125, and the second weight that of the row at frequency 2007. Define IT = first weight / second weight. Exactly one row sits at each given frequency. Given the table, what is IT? 1.11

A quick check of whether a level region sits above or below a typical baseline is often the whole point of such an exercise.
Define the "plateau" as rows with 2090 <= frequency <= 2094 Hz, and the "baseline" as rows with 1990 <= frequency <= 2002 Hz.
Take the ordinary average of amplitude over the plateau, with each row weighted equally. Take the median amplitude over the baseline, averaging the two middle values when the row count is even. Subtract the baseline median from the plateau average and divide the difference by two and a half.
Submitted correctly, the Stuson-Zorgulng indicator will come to 1.0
